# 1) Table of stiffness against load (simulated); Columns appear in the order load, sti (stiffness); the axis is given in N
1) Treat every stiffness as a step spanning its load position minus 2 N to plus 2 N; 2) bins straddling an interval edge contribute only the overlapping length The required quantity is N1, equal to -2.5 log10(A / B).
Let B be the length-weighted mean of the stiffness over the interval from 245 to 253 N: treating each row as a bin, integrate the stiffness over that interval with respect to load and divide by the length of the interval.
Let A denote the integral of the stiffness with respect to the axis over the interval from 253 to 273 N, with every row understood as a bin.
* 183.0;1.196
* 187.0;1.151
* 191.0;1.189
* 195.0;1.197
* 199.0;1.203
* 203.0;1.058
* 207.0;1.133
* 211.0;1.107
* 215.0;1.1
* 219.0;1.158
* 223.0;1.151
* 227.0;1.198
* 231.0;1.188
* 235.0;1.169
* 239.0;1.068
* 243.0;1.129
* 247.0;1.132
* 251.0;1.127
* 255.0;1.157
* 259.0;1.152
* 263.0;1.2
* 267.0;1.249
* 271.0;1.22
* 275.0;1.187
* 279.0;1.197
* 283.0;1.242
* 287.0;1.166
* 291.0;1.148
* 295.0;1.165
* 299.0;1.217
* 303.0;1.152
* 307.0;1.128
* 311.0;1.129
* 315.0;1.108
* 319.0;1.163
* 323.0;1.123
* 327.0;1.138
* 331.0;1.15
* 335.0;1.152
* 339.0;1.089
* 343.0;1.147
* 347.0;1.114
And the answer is -3.3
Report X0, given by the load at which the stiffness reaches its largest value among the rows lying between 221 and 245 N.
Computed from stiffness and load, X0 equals 227.0 N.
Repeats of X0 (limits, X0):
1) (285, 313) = 299.0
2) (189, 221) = 199.0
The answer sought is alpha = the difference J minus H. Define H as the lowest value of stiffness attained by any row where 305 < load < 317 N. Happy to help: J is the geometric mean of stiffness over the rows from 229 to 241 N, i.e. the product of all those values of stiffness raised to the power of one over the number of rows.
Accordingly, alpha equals 0.032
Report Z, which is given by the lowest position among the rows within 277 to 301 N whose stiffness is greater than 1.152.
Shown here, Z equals 279.0 N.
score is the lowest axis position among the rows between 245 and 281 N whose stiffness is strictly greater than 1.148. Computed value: 255.0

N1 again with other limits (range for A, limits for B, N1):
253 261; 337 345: -2.3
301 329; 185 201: -3.6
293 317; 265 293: -3.4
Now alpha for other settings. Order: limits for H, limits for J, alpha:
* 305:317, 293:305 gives 0.070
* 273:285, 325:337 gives -0.040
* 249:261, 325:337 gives 0.020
